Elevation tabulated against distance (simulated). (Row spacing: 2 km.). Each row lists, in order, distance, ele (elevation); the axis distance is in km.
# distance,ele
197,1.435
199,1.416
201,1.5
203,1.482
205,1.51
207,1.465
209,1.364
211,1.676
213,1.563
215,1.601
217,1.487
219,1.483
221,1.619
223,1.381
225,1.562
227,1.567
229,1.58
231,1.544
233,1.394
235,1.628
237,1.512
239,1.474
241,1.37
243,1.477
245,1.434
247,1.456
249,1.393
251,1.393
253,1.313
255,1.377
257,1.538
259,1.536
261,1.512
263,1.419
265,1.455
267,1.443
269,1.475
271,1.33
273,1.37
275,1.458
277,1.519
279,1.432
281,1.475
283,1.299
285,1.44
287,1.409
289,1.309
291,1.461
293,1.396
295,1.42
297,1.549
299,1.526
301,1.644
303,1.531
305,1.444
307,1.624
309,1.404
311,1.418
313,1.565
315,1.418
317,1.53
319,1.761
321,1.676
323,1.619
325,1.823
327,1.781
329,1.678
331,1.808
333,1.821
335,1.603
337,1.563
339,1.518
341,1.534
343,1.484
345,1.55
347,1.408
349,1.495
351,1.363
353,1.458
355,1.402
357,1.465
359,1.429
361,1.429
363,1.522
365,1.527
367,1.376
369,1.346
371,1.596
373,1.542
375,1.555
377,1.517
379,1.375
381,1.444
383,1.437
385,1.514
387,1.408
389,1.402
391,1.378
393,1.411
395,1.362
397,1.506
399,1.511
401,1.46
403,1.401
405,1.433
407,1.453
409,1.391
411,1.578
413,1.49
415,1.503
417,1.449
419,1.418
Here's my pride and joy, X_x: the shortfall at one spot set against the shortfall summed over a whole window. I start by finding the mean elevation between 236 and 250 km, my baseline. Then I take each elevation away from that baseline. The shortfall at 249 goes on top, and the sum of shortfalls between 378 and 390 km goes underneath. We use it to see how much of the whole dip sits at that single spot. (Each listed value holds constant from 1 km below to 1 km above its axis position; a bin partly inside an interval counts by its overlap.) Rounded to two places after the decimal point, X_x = 0.57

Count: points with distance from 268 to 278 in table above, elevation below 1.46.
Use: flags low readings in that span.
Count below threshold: 3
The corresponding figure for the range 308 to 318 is 3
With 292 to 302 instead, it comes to 2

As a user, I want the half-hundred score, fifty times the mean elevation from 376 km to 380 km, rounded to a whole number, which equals 72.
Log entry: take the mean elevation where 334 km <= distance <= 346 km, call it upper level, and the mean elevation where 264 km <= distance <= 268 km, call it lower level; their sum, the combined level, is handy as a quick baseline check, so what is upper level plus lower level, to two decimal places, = 2.99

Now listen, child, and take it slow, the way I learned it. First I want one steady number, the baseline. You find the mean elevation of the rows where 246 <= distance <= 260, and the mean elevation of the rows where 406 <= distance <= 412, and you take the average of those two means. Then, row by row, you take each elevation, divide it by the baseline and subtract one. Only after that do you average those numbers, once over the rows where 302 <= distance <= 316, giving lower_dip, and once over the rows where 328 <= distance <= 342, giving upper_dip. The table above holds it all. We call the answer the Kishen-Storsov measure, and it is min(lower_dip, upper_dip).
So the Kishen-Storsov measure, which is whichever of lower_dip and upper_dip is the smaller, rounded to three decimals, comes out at 0.024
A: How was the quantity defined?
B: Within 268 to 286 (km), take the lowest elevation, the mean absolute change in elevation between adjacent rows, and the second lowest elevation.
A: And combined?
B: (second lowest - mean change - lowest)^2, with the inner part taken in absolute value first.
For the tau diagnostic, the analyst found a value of 0.0044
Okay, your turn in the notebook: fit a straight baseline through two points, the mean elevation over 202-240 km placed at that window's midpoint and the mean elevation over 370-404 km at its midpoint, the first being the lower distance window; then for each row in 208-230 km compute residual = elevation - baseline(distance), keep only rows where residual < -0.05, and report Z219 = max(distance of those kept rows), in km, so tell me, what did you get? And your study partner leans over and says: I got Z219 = 223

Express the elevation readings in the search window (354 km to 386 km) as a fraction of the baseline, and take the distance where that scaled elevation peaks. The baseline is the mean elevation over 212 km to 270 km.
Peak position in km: 371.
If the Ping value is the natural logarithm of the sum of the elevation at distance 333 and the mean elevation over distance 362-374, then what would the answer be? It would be 1.20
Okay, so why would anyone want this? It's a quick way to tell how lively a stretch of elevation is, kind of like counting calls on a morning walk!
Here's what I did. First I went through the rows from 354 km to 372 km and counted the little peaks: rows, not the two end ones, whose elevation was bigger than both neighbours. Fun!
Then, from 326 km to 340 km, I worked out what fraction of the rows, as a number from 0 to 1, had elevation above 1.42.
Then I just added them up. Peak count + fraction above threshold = 3.0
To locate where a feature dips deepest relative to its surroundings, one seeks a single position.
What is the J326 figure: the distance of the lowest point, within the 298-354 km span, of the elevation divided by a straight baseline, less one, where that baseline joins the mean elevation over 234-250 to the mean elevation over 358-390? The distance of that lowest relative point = 351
